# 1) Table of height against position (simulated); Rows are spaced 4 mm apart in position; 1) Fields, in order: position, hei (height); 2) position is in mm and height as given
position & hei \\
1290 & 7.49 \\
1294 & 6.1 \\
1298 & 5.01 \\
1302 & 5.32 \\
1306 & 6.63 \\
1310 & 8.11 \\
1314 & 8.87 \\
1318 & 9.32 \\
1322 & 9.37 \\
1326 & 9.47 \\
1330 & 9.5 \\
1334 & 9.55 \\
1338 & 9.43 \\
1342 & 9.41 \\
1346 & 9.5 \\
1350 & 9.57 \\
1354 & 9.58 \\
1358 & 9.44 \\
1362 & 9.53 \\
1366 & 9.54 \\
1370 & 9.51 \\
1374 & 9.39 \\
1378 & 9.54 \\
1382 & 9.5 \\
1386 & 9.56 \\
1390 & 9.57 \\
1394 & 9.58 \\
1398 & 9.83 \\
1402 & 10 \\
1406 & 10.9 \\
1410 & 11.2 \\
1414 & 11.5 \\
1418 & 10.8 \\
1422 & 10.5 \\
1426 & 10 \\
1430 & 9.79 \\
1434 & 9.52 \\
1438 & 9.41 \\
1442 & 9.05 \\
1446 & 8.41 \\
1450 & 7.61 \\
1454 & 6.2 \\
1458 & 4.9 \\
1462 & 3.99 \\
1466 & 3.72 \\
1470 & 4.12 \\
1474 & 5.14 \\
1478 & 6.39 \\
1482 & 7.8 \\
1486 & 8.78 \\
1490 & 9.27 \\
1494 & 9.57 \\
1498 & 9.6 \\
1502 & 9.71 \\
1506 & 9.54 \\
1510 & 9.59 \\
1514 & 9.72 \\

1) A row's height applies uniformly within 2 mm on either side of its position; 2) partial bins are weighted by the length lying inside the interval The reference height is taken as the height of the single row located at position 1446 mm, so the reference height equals 8.41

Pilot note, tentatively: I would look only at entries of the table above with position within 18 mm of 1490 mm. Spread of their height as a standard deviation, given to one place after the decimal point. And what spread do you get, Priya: 1.6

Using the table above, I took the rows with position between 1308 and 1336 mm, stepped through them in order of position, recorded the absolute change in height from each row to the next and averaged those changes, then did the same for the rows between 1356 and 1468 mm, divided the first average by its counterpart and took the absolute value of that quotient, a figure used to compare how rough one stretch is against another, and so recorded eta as 0.63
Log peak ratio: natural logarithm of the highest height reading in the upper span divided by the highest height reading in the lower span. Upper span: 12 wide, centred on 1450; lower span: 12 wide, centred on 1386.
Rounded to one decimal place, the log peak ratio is -0.1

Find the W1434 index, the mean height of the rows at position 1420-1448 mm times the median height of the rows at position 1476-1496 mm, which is 84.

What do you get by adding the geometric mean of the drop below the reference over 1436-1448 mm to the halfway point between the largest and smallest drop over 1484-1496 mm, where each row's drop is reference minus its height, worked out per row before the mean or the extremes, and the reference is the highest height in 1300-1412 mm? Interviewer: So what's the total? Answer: 4.2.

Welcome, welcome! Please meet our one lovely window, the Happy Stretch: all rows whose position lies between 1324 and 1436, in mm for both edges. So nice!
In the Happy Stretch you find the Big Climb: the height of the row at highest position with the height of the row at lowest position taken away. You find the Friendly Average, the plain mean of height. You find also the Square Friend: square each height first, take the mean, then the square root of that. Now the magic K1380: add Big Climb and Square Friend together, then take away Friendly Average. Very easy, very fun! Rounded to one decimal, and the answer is 0.1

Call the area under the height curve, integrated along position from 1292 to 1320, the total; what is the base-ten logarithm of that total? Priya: 2.30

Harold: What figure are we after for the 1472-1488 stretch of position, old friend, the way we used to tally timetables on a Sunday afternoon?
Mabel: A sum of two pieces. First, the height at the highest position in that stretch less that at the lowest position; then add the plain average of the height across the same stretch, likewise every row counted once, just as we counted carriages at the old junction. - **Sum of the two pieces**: 11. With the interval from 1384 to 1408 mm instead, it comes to 11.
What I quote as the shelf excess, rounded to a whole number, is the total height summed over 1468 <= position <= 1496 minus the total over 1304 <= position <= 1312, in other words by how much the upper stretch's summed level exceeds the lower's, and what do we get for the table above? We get 36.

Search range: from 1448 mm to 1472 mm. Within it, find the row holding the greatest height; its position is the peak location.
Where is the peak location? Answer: 1450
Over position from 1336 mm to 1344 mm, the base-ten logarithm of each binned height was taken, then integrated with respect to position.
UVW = 7.8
